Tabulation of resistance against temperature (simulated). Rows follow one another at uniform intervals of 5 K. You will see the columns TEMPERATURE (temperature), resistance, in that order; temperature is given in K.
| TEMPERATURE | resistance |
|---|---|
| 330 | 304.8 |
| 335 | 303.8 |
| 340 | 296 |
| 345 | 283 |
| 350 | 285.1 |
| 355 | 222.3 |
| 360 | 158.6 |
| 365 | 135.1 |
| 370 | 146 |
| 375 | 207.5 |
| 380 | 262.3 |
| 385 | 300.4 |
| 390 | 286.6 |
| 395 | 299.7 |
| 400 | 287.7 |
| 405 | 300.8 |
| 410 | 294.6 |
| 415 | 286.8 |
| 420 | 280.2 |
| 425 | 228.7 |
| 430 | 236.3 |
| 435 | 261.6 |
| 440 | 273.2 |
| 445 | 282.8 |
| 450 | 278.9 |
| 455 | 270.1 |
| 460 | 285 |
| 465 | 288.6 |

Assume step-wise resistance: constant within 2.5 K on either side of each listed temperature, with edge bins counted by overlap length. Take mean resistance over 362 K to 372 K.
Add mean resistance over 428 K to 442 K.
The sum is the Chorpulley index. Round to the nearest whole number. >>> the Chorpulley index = 398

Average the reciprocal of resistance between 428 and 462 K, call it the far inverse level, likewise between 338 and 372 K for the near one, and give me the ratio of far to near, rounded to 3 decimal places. 0.734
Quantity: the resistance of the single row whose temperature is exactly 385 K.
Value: 300.4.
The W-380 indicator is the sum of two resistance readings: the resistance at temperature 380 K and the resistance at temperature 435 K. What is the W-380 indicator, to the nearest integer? 524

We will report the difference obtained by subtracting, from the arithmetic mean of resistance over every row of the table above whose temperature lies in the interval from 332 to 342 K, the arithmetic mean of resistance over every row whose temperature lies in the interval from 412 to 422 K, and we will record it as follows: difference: 16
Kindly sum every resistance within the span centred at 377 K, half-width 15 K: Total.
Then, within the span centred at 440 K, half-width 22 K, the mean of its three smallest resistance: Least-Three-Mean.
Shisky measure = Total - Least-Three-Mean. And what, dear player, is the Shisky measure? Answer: 1096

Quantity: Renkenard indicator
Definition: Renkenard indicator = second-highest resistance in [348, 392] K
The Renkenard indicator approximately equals 286.6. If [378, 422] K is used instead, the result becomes 300.4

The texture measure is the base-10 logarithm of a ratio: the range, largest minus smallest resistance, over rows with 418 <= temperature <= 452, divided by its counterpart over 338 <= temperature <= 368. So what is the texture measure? -0.47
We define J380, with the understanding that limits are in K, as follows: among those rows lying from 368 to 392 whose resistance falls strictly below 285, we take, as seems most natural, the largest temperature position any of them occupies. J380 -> 380 K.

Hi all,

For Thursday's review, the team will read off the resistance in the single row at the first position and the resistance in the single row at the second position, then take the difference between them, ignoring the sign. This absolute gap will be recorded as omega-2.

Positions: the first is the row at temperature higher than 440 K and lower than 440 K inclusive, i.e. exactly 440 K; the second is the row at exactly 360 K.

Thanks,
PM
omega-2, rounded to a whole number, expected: 115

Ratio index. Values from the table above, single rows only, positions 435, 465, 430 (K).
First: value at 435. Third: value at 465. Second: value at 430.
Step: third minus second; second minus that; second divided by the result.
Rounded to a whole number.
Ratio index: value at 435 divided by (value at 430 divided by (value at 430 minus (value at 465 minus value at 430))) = 204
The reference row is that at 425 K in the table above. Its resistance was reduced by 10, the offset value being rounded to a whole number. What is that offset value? 219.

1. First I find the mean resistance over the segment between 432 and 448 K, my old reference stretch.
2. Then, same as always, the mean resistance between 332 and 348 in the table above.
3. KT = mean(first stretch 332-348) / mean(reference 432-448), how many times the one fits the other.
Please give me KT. 1.08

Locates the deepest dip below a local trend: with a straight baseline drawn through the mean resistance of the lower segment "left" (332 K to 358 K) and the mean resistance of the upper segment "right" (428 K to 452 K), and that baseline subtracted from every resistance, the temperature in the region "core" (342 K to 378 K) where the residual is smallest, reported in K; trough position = 365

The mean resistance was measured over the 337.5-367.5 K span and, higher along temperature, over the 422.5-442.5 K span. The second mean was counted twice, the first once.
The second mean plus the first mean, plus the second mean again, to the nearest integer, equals 730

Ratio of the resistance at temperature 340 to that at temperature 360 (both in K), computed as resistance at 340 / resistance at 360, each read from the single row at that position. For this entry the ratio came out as 1.9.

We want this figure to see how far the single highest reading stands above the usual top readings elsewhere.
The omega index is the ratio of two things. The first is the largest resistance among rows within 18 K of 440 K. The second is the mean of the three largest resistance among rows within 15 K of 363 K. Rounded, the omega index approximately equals 1.19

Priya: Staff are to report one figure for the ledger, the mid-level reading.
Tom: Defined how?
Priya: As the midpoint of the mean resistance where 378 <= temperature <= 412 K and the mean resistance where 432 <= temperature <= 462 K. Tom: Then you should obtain 283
